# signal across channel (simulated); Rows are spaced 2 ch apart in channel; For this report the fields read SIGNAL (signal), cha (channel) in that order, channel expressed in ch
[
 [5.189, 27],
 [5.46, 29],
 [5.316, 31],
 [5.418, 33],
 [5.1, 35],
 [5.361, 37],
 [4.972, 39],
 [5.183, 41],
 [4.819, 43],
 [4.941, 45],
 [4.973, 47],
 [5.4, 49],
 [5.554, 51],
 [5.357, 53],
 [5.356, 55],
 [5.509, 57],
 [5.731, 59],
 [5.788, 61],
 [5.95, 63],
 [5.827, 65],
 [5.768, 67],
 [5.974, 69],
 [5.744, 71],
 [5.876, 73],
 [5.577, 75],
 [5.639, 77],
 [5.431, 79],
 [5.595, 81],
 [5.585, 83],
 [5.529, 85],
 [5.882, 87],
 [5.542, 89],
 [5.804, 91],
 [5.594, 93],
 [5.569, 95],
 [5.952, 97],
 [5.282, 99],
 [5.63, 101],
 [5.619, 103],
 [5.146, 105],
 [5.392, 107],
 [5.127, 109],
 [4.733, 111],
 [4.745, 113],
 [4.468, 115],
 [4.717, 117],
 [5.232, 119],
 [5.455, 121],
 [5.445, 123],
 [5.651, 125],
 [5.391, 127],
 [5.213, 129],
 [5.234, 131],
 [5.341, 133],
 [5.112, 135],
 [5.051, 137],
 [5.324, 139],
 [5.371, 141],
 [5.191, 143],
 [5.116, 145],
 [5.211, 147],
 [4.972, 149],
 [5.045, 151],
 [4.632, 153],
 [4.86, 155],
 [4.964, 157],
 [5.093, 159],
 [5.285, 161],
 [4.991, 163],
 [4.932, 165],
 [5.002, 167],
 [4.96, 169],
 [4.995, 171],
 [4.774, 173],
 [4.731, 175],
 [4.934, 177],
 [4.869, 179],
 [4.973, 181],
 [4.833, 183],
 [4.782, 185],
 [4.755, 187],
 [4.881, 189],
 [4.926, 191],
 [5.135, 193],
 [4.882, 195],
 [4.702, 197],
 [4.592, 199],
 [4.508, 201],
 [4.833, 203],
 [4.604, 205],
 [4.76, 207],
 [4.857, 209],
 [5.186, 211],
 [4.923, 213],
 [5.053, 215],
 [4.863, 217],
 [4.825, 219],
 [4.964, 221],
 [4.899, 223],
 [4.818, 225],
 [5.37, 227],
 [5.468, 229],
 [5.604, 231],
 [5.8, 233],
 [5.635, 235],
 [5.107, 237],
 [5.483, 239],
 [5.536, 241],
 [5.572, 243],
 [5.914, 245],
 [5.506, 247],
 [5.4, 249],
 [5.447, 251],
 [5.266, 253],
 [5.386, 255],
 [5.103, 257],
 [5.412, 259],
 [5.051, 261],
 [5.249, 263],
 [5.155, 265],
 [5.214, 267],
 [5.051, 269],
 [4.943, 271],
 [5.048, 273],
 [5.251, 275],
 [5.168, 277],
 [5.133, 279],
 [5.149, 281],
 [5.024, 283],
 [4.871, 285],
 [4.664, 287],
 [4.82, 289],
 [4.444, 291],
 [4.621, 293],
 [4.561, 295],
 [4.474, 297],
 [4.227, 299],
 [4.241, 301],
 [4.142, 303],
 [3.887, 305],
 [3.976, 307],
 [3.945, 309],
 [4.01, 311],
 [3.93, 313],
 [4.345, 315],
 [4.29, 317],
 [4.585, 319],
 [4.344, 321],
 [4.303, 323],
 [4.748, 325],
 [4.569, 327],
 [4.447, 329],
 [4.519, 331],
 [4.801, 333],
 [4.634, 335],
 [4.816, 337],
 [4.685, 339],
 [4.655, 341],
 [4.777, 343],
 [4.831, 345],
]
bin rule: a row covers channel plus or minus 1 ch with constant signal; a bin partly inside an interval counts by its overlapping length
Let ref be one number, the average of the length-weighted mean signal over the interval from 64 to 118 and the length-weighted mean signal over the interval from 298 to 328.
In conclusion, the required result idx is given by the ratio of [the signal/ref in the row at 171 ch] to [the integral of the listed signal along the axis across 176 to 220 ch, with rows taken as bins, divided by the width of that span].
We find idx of 0.212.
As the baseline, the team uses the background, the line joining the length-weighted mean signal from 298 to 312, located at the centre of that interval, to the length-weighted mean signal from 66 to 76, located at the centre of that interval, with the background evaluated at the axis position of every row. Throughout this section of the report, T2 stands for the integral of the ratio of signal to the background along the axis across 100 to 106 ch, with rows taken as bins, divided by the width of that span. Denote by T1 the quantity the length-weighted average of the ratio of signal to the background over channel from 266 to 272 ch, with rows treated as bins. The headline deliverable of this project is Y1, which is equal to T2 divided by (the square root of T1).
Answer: 0.91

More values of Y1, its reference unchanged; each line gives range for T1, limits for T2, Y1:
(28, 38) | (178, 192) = 1.05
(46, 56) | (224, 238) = 1.24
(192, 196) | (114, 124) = 0.92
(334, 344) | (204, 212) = 0.91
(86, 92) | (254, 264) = 1.18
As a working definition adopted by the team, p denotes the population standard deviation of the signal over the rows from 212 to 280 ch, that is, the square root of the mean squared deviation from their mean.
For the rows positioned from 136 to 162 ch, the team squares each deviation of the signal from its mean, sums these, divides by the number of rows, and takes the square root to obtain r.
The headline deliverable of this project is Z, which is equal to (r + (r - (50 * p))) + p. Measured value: -13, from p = 0.279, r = 0.19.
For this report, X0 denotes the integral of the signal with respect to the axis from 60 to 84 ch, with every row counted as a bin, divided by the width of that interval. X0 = 5.73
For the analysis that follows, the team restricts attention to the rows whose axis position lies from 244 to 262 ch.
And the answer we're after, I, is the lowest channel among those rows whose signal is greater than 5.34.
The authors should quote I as 245 ch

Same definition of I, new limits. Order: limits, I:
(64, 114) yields 65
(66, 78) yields 67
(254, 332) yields 255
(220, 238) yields 227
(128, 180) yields 133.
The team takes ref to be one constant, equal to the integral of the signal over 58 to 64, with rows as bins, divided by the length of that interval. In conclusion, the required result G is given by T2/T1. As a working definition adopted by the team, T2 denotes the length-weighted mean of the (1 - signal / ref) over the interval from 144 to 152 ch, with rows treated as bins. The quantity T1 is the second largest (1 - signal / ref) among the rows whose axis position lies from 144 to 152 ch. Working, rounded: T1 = 0.13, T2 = 0.13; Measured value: 0.95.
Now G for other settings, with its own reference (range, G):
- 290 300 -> 0.98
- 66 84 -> 0.55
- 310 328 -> 0.81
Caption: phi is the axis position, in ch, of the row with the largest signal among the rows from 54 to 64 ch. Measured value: 63 ch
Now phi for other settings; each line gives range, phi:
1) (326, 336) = 333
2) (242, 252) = 245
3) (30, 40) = 33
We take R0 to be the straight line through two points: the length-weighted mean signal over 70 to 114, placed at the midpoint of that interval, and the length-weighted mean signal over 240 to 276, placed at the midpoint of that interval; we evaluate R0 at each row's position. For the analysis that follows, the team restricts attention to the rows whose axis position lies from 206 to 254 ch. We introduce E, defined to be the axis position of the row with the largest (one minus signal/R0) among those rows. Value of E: 207 ch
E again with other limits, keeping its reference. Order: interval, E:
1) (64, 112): 111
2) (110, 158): 115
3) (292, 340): 305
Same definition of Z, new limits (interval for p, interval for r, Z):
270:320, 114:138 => -21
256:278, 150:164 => -6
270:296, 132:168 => -12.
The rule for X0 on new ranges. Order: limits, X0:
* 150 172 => 4.98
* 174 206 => 4.81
